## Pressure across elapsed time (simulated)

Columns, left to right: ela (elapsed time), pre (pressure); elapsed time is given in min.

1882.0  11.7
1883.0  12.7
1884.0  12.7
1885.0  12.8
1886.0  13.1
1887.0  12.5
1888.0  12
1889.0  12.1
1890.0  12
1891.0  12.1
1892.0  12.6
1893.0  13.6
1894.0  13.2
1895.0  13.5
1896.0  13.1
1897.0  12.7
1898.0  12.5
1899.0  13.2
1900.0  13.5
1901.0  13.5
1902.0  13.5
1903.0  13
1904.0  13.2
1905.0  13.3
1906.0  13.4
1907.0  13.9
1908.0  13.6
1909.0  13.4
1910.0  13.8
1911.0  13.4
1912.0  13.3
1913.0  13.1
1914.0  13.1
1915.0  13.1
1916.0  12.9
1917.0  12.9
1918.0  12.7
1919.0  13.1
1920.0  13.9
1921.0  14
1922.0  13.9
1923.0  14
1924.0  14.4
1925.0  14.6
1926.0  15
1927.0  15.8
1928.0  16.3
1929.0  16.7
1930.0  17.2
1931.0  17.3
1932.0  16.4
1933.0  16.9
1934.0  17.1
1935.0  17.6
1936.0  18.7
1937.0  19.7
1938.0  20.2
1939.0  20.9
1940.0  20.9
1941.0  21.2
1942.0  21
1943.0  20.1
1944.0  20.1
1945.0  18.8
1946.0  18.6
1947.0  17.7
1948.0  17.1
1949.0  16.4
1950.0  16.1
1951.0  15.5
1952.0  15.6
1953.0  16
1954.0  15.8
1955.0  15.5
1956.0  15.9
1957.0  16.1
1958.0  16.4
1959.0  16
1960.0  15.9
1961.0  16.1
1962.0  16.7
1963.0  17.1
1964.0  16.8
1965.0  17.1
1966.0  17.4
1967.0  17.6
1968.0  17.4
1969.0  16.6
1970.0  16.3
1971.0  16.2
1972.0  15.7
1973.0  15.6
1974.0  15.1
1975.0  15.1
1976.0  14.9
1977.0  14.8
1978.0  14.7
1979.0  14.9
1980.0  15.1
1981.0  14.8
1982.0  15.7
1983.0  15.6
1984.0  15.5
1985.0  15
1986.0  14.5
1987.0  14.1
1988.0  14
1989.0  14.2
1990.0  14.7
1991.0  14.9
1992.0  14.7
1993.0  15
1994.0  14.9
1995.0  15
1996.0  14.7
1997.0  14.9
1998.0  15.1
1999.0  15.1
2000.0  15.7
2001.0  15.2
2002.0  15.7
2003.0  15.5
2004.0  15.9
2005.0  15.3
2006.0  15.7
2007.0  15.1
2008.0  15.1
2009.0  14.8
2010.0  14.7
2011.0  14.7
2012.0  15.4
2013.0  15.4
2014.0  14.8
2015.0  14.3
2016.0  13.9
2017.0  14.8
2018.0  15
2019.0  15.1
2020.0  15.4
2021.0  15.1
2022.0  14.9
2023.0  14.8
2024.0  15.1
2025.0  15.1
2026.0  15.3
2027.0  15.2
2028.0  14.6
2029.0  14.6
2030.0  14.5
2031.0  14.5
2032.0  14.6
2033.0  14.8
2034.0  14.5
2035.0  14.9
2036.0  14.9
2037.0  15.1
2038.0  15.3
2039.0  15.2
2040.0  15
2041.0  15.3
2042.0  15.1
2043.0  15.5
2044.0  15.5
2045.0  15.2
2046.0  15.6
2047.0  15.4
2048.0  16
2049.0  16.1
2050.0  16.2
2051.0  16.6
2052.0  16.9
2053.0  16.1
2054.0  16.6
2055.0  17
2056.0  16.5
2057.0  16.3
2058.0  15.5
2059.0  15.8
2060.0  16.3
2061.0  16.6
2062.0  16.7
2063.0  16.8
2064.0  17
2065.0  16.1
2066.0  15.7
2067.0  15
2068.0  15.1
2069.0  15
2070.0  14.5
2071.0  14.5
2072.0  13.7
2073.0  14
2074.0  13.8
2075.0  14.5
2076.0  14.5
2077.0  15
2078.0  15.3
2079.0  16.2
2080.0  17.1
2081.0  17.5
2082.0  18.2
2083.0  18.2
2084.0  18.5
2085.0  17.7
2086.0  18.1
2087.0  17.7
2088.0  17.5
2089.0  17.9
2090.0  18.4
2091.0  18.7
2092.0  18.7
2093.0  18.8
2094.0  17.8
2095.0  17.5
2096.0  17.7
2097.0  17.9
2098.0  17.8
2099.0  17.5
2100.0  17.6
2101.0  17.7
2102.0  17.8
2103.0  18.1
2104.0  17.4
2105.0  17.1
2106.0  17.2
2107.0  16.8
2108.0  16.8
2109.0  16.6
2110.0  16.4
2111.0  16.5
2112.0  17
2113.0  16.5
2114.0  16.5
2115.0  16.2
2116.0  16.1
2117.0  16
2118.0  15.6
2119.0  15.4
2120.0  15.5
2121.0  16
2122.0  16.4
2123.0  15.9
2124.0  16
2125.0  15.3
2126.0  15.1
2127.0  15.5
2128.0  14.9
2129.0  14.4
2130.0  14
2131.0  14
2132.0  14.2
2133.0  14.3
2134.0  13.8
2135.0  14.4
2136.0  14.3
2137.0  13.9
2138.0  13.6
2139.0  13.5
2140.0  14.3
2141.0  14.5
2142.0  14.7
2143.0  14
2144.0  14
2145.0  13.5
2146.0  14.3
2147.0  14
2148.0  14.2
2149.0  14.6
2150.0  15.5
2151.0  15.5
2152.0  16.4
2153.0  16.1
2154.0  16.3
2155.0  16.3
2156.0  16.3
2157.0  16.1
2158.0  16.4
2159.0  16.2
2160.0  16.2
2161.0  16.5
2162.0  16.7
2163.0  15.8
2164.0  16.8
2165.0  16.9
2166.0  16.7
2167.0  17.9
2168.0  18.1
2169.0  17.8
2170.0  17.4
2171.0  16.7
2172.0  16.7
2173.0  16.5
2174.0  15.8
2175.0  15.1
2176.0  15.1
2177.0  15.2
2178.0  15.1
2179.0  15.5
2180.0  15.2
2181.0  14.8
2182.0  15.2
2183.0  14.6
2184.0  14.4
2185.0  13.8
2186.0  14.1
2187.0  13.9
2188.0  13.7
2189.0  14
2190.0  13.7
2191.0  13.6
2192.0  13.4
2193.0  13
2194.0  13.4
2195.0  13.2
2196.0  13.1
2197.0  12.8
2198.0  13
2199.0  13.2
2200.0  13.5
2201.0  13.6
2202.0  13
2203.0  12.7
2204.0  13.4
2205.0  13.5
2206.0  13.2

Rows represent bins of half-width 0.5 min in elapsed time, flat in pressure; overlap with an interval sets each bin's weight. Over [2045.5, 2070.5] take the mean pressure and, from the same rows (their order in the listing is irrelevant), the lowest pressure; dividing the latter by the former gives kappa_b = 0.903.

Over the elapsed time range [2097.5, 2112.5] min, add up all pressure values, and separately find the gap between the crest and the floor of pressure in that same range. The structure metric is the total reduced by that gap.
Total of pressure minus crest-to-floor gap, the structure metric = 257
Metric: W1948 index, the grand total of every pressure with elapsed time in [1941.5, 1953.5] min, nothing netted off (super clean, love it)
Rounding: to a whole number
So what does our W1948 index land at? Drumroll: 213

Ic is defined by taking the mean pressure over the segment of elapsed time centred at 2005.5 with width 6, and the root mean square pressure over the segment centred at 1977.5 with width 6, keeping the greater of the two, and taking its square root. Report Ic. 3.93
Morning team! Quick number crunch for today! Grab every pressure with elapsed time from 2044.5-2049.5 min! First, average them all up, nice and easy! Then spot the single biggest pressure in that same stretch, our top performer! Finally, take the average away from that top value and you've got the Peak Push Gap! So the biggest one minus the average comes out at 0.44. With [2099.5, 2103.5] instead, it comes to 0.30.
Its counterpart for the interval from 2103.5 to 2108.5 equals 0.34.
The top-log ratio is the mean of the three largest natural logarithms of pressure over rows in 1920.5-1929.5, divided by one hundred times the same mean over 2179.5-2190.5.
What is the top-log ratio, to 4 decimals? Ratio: 0.0103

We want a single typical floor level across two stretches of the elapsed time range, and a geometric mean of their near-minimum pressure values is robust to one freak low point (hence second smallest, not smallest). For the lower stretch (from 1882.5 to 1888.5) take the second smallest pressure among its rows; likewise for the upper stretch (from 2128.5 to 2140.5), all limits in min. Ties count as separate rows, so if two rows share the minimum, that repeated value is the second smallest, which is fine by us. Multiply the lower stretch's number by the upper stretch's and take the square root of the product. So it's 13.0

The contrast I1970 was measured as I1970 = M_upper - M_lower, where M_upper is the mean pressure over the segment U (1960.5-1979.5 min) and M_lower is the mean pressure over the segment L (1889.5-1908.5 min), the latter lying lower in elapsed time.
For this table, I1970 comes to 3.0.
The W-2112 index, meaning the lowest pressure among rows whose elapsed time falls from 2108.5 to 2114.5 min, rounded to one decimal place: 16.4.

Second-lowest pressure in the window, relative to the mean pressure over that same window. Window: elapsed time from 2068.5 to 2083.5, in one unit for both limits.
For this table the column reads 0.89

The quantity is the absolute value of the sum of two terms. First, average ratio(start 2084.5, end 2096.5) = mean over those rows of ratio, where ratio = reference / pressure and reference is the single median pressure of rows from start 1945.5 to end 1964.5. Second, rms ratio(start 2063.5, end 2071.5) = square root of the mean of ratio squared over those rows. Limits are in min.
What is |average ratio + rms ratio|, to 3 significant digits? 1.95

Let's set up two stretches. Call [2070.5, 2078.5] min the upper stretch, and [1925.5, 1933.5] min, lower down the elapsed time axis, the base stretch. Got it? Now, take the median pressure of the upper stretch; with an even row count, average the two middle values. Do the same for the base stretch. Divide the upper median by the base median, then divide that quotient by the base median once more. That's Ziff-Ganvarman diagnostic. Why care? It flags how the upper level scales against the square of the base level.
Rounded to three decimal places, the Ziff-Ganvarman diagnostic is 0.053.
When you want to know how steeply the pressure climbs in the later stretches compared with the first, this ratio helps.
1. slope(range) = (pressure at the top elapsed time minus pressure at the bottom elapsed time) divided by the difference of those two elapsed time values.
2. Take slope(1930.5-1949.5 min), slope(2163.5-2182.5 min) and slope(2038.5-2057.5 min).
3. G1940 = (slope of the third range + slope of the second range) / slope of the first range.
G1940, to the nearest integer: 1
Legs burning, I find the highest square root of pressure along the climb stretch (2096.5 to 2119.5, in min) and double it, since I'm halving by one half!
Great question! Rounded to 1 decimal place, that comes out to 8.5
